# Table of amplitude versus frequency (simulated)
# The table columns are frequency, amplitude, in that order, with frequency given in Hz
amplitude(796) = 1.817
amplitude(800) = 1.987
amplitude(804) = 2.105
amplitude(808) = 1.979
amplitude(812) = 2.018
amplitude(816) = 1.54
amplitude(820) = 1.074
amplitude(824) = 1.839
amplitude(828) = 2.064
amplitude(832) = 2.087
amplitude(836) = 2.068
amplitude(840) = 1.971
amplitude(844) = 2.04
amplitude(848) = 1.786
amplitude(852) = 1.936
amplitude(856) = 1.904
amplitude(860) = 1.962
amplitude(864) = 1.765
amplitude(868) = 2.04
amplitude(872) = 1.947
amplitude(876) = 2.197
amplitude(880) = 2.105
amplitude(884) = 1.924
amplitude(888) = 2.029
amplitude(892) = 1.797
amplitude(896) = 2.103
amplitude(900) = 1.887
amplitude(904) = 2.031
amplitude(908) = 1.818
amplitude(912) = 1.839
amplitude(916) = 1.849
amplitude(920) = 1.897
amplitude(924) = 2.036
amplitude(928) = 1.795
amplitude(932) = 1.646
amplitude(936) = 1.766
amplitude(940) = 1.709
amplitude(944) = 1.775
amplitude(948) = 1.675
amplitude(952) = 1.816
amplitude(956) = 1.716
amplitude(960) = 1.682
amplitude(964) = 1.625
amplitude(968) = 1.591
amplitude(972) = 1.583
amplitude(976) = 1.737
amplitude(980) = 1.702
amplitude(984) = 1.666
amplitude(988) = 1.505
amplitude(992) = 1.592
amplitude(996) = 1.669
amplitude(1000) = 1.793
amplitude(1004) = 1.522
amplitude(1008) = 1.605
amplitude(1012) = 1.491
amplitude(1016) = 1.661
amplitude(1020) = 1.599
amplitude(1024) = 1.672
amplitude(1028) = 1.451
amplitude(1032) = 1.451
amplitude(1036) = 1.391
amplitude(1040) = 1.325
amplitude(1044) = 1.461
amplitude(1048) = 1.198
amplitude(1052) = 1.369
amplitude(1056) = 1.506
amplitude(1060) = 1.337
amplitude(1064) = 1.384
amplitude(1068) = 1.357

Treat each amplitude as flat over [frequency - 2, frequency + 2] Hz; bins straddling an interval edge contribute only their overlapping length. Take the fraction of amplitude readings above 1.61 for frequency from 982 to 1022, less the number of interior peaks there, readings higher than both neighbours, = -2.6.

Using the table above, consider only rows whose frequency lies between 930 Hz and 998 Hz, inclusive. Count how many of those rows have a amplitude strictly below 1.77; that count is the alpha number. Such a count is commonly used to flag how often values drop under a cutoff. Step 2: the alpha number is 15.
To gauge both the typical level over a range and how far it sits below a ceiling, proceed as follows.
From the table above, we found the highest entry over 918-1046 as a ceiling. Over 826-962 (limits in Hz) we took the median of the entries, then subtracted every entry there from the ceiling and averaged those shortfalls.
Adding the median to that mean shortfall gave 2.03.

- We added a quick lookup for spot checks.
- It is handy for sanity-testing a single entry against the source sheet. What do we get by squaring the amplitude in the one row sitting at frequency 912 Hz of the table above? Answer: 3.4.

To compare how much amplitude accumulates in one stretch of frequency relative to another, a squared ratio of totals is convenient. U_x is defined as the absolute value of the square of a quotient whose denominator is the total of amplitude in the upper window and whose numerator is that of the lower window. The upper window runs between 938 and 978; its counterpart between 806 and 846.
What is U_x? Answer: 1.22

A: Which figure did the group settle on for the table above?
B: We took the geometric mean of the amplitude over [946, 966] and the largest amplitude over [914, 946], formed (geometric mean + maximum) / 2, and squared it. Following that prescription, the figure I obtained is 3.5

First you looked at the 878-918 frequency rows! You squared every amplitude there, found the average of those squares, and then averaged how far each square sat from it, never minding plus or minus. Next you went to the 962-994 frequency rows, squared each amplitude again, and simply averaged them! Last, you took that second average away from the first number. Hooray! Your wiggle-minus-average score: -2.24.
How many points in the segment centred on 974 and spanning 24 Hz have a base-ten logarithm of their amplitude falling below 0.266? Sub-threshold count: 6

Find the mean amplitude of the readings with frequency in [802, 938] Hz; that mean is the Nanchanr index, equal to 1.91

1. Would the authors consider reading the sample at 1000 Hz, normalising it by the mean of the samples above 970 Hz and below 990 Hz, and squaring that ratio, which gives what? 1.20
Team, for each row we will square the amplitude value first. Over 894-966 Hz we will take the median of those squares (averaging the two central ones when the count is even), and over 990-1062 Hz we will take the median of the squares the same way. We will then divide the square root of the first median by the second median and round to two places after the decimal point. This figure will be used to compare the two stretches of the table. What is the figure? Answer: 0.80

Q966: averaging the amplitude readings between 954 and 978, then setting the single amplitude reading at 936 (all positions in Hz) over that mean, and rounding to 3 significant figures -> 1.07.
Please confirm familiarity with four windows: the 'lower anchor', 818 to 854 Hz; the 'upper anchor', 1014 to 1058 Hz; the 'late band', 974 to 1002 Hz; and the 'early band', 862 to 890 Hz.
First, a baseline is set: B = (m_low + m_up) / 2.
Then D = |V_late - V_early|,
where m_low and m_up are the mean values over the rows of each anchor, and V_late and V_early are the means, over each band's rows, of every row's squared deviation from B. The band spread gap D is 0.12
